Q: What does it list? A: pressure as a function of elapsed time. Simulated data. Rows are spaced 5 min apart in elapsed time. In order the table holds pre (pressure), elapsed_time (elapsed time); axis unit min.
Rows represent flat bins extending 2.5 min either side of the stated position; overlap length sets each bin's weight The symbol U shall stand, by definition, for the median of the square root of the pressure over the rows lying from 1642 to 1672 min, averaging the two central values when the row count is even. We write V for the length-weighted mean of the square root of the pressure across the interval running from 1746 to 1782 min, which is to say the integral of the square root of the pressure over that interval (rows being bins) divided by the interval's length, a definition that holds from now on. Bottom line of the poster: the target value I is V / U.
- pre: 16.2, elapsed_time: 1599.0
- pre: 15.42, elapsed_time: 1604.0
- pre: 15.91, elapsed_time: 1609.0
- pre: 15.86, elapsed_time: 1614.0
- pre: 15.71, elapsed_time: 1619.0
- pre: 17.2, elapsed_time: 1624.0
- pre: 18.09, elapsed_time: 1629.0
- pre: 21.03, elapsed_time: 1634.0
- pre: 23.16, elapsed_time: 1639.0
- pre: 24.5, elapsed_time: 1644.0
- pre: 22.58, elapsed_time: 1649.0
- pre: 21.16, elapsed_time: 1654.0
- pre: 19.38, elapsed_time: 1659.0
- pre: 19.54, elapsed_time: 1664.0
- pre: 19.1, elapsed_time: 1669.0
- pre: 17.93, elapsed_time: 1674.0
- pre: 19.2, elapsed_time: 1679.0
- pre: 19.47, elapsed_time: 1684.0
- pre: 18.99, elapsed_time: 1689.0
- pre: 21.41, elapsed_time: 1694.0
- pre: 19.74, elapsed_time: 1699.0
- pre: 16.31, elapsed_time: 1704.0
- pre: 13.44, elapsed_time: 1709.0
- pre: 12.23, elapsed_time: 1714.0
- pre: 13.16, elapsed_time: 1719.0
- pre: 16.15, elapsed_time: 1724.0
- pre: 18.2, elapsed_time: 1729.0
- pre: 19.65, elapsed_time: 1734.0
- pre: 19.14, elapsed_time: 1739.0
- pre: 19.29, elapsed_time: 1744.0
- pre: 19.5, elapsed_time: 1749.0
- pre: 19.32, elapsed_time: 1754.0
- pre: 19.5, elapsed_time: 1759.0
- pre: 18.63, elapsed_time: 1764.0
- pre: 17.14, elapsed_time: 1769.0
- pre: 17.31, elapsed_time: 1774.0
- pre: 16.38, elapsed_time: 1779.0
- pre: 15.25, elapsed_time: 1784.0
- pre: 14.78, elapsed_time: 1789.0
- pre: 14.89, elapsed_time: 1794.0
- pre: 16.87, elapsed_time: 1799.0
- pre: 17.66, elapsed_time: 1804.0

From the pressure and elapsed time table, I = 0.95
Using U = 4.51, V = 4.27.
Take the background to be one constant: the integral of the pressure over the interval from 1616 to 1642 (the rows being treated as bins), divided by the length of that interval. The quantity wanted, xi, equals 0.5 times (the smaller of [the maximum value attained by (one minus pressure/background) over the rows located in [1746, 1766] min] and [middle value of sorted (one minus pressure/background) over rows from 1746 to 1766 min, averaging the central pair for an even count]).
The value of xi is -0.009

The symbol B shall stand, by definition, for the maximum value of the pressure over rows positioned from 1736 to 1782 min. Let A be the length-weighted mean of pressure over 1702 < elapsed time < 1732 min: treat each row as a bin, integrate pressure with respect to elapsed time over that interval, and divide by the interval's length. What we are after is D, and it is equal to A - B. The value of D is -5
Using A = 15.0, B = 19.5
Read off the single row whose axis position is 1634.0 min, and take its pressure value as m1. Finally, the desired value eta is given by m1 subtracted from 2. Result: -19.0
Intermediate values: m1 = 21.03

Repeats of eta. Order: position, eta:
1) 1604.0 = -13.4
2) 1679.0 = -17.2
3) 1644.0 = -22.5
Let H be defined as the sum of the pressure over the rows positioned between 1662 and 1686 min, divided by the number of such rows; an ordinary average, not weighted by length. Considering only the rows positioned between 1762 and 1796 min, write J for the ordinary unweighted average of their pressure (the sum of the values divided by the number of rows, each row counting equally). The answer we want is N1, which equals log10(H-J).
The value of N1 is 0.4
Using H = 19.0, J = 16.3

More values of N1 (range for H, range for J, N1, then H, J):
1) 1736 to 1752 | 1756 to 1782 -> 0.2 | 19.3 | 17.8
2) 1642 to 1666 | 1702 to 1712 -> 0.8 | 21.4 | 14.9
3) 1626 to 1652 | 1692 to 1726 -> 0.8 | 21.9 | 16.1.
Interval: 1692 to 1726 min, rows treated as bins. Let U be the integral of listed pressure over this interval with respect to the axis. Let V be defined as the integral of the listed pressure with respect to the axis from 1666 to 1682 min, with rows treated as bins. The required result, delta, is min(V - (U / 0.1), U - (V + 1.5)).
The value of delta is -5134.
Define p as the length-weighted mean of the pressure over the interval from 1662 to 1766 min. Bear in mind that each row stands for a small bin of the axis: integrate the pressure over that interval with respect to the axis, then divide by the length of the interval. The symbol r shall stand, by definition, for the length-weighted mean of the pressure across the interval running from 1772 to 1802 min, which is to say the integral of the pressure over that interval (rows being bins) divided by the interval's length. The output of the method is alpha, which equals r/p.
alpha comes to 0.88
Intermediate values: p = 18.1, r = 15.9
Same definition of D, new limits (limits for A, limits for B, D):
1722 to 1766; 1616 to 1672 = -6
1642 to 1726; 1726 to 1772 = -1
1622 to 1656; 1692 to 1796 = 0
